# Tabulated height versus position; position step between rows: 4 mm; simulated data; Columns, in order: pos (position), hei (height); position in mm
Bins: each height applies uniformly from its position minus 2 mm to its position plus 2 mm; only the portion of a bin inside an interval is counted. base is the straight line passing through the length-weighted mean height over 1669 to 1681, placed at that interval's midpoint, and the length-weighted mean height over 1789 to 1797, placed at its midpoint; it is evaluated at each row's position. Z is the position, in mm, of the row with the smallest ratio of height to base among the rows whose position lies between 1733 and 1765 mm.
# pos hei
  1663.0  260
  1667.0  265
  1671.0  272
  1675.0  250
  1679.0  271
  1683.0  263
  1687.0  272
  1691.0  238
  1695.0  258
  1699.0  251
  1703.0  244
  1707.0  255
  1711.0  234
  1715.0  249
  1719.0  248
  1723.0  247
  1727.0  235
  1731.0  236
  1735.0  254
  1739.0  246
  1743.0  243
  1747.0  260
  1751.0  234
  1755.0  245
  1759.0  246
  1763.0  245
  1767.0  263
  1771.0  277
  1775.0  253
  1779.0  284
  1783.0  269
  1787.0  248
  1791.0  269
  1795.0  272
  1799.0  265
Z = 1751.0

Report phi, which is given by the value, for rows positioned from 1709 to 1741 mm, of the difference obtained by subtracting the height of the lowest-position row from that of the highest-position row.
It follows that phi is 12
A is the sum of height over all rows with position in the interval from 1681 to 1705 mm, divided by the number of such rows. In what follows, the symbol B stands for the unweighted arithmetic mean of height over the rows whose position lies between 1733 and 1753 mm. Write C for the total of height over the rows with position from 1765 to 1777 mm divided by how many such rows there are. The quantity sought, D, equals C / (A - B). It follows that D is 38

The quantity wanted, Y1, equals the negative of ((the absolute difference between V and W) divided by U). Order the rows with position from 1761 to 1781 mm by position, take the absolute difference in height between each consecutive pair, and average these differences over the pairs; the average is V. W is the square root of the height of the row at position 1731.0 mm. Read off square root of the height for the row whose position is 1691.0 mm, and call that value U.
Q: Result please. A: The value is -0.41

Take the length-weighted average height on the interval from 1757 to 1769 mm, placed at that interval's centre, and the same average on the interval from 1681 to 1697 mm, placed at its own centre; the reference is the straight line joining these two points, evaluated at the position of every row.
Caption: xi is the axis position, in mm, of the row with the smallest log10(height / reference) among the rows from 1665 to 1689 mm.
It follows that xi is 1675.0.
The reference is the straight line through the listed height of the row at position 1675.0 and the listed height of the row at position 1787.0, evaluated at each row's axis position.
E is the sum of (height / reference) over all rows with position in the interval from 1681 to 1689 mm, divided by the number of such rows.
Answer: 1.07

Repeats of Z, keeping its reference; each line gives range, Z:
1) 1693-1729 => 1711.0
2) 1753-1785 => 1763.0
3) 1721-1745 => 1727.0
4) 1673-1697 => 1691.0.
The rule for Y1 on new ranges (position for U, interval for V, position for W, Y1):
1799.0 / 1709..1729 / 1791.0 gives -0.56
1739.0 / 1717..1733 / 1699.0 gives -0.71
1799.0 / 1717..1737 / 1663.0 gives -0.50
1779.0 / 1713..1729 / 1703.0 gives -0.65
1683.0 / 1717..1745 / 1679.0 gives -0.57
